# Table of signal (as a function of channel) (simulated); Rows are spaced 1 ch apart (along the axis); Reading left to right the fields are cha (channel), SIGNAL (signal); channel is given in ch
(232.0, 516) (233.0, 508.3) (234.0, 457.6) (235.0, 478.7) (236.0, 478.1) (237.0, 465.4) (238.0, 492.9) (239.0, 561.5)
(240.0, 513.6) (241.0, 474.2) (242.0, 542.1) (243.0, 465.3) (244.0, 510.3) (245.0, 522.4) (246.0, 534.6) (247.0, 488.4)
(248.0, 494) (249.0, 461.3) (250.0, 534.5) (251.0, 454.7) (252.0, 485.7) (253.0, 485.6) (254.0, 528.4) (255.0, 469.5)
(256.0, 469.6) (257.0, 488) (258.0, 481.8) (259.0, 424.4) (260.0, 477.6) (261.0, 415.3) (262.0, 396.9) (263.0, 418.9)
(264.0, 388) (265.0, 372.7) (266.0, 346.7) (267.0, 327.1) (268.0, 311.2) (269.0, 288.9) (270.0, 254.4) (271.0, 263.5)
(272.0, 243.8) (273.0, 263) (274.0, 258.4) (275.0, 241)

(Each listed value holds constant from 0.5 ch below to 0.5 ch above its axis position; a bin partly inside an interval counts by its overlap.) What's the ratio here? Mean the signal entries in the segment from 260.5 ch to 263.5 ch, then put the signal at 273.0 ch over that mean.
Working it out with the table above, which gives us 0.6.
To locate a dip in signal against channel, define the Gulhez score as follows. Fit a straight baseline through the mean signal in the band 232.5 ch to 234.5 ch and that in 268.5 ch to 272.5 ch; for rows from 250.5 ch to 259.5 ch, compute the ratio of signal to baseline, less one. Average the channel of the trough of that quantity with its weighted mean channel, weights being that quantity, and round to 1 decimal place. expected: 253.1 ch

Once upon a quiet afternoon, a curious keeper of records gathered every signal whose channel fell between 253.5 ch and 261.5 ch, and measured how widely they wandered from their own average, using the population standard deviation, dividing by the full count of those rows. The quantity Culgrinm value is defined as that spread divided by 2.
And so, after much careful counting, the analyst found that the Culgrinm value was 16.8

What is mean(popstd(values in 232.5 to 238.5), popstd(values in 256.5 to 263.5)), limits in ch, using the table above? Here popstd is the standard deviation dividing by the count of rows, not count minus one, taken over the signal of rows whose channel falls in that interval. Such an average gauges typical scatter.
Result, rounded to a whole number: 26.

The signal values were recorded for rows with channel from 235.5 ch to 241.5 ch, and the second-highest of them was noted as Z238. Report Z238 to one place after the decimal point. 513.6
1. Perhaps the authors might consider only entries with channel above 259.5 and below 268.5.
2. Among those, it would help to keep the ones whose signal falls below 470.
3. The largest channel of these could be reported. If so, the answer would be 268.0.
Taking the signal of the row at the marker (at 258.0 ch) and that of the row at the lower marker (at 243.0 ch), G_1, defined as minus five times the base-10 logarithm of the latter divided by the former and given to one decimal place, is 0.1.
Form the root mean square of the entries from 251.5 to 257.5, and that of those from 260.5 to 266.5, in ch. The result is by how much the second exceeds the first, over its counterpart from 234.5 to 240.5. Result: -0.20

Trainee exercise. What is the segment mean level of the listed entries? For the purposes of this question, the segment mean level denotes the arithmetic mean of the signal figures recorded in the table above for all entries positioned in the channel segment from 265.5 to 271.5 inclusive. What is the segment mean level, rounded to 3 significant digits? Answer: 299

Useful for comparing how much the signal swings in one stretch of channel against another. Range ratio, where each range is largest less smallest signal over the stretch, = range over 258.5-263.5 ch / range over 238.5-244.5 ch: 0.8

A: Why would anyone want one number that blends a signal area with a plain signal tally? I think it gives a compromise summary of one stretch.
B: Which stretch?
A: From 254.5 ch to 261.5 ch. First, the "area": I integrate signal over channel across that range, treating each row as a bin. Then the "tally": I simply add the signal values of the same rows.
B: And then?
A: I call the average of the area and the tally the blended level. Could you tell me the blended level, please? 3226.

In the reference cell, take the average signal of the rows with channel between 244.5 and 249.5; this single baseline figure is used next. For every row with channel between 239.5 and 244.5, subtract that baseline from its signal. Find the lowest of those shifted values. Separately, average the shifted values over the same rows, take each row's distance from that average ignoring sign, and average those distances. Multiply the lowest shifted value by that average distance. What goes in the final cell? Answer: -874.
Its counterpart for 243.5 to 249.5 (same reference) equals -800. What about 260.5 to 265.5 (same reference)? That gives -1911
